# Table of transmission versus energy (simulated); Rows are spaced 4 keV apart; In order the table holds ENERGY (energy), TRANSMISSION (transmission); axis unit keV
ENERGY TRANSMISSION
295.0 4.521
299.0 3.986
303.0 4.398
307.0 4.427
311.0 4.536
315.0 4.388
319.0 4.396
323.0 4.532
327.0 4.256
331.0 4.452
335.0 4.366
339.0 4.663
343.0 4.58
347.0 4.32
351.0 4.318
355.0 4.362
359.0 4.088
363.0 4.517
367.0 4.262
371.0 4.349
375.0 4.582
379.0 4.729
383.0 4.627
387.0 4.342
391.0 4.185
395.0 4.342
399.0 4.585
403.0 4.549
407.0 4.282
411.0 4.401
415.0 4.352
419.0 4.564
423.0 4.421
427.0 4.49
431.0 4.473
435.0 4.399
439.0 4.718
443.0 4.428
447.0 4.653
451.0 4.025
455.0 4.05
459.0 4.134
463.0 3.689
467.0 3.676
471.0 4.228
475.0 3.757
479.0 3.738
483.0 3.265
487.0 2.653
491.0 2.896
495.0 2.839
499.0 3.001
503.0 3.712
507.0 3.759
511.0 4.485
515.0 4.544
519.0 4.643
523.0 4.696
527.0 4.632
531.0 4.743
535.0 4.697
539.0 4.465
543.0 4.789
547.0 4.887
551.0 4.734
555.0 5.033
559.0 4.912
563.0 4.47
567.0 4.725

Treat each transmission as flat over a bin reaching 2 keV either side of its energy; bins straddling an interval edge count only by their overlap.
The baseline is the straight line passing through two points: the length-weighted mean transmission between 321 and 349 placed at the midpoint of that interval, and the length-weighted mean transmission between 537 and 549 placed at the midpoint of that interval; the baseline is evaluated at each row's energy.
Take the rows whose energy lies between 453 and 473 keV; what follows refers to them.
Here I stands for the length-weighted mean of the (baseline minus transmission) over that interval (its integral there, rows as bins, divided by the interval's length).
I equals 0.66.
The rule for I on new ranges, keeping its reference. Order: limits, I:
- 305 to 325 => -0.03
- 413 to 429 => 0.10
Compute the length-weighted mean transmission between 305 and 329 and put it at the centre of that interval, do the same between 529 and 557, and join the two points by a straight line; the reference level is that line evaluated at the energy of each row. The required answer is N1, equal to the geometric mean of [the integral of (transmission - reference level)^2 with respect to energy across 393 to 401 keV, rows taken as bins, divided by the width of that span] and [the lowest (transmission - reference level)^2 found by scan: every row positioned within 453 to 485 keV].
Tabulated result 0.06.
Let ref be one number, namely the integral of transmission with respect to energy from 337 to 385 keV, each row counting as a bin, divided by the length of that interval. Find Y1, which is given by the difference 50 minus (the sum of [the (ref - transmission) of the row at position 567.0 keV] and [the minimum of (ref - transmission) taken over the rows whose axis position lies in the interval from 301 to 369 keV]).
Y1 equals 50.5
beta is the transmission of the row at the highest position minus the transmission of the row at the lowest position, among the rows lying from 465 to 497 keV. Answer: -0.84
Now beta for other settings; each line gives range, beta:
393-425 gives 0.08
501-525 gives 0.98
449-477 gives -0.27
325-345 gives 0.32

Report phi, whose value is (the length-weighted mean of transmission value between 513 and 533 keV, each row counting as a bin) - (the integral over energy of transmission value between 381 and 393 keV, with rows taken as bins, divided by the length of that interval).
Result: 0.3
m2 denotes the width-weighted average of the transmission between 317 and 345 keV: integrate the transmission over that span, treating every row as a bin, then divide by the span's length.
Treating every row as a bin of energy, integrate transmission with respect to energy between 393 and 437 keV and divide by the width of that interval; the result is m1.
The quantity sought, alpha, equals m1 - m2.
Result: -0.02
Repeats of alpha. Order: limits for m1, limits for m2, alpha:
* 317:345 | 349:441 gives 0.03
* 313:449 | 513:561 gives -0.29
